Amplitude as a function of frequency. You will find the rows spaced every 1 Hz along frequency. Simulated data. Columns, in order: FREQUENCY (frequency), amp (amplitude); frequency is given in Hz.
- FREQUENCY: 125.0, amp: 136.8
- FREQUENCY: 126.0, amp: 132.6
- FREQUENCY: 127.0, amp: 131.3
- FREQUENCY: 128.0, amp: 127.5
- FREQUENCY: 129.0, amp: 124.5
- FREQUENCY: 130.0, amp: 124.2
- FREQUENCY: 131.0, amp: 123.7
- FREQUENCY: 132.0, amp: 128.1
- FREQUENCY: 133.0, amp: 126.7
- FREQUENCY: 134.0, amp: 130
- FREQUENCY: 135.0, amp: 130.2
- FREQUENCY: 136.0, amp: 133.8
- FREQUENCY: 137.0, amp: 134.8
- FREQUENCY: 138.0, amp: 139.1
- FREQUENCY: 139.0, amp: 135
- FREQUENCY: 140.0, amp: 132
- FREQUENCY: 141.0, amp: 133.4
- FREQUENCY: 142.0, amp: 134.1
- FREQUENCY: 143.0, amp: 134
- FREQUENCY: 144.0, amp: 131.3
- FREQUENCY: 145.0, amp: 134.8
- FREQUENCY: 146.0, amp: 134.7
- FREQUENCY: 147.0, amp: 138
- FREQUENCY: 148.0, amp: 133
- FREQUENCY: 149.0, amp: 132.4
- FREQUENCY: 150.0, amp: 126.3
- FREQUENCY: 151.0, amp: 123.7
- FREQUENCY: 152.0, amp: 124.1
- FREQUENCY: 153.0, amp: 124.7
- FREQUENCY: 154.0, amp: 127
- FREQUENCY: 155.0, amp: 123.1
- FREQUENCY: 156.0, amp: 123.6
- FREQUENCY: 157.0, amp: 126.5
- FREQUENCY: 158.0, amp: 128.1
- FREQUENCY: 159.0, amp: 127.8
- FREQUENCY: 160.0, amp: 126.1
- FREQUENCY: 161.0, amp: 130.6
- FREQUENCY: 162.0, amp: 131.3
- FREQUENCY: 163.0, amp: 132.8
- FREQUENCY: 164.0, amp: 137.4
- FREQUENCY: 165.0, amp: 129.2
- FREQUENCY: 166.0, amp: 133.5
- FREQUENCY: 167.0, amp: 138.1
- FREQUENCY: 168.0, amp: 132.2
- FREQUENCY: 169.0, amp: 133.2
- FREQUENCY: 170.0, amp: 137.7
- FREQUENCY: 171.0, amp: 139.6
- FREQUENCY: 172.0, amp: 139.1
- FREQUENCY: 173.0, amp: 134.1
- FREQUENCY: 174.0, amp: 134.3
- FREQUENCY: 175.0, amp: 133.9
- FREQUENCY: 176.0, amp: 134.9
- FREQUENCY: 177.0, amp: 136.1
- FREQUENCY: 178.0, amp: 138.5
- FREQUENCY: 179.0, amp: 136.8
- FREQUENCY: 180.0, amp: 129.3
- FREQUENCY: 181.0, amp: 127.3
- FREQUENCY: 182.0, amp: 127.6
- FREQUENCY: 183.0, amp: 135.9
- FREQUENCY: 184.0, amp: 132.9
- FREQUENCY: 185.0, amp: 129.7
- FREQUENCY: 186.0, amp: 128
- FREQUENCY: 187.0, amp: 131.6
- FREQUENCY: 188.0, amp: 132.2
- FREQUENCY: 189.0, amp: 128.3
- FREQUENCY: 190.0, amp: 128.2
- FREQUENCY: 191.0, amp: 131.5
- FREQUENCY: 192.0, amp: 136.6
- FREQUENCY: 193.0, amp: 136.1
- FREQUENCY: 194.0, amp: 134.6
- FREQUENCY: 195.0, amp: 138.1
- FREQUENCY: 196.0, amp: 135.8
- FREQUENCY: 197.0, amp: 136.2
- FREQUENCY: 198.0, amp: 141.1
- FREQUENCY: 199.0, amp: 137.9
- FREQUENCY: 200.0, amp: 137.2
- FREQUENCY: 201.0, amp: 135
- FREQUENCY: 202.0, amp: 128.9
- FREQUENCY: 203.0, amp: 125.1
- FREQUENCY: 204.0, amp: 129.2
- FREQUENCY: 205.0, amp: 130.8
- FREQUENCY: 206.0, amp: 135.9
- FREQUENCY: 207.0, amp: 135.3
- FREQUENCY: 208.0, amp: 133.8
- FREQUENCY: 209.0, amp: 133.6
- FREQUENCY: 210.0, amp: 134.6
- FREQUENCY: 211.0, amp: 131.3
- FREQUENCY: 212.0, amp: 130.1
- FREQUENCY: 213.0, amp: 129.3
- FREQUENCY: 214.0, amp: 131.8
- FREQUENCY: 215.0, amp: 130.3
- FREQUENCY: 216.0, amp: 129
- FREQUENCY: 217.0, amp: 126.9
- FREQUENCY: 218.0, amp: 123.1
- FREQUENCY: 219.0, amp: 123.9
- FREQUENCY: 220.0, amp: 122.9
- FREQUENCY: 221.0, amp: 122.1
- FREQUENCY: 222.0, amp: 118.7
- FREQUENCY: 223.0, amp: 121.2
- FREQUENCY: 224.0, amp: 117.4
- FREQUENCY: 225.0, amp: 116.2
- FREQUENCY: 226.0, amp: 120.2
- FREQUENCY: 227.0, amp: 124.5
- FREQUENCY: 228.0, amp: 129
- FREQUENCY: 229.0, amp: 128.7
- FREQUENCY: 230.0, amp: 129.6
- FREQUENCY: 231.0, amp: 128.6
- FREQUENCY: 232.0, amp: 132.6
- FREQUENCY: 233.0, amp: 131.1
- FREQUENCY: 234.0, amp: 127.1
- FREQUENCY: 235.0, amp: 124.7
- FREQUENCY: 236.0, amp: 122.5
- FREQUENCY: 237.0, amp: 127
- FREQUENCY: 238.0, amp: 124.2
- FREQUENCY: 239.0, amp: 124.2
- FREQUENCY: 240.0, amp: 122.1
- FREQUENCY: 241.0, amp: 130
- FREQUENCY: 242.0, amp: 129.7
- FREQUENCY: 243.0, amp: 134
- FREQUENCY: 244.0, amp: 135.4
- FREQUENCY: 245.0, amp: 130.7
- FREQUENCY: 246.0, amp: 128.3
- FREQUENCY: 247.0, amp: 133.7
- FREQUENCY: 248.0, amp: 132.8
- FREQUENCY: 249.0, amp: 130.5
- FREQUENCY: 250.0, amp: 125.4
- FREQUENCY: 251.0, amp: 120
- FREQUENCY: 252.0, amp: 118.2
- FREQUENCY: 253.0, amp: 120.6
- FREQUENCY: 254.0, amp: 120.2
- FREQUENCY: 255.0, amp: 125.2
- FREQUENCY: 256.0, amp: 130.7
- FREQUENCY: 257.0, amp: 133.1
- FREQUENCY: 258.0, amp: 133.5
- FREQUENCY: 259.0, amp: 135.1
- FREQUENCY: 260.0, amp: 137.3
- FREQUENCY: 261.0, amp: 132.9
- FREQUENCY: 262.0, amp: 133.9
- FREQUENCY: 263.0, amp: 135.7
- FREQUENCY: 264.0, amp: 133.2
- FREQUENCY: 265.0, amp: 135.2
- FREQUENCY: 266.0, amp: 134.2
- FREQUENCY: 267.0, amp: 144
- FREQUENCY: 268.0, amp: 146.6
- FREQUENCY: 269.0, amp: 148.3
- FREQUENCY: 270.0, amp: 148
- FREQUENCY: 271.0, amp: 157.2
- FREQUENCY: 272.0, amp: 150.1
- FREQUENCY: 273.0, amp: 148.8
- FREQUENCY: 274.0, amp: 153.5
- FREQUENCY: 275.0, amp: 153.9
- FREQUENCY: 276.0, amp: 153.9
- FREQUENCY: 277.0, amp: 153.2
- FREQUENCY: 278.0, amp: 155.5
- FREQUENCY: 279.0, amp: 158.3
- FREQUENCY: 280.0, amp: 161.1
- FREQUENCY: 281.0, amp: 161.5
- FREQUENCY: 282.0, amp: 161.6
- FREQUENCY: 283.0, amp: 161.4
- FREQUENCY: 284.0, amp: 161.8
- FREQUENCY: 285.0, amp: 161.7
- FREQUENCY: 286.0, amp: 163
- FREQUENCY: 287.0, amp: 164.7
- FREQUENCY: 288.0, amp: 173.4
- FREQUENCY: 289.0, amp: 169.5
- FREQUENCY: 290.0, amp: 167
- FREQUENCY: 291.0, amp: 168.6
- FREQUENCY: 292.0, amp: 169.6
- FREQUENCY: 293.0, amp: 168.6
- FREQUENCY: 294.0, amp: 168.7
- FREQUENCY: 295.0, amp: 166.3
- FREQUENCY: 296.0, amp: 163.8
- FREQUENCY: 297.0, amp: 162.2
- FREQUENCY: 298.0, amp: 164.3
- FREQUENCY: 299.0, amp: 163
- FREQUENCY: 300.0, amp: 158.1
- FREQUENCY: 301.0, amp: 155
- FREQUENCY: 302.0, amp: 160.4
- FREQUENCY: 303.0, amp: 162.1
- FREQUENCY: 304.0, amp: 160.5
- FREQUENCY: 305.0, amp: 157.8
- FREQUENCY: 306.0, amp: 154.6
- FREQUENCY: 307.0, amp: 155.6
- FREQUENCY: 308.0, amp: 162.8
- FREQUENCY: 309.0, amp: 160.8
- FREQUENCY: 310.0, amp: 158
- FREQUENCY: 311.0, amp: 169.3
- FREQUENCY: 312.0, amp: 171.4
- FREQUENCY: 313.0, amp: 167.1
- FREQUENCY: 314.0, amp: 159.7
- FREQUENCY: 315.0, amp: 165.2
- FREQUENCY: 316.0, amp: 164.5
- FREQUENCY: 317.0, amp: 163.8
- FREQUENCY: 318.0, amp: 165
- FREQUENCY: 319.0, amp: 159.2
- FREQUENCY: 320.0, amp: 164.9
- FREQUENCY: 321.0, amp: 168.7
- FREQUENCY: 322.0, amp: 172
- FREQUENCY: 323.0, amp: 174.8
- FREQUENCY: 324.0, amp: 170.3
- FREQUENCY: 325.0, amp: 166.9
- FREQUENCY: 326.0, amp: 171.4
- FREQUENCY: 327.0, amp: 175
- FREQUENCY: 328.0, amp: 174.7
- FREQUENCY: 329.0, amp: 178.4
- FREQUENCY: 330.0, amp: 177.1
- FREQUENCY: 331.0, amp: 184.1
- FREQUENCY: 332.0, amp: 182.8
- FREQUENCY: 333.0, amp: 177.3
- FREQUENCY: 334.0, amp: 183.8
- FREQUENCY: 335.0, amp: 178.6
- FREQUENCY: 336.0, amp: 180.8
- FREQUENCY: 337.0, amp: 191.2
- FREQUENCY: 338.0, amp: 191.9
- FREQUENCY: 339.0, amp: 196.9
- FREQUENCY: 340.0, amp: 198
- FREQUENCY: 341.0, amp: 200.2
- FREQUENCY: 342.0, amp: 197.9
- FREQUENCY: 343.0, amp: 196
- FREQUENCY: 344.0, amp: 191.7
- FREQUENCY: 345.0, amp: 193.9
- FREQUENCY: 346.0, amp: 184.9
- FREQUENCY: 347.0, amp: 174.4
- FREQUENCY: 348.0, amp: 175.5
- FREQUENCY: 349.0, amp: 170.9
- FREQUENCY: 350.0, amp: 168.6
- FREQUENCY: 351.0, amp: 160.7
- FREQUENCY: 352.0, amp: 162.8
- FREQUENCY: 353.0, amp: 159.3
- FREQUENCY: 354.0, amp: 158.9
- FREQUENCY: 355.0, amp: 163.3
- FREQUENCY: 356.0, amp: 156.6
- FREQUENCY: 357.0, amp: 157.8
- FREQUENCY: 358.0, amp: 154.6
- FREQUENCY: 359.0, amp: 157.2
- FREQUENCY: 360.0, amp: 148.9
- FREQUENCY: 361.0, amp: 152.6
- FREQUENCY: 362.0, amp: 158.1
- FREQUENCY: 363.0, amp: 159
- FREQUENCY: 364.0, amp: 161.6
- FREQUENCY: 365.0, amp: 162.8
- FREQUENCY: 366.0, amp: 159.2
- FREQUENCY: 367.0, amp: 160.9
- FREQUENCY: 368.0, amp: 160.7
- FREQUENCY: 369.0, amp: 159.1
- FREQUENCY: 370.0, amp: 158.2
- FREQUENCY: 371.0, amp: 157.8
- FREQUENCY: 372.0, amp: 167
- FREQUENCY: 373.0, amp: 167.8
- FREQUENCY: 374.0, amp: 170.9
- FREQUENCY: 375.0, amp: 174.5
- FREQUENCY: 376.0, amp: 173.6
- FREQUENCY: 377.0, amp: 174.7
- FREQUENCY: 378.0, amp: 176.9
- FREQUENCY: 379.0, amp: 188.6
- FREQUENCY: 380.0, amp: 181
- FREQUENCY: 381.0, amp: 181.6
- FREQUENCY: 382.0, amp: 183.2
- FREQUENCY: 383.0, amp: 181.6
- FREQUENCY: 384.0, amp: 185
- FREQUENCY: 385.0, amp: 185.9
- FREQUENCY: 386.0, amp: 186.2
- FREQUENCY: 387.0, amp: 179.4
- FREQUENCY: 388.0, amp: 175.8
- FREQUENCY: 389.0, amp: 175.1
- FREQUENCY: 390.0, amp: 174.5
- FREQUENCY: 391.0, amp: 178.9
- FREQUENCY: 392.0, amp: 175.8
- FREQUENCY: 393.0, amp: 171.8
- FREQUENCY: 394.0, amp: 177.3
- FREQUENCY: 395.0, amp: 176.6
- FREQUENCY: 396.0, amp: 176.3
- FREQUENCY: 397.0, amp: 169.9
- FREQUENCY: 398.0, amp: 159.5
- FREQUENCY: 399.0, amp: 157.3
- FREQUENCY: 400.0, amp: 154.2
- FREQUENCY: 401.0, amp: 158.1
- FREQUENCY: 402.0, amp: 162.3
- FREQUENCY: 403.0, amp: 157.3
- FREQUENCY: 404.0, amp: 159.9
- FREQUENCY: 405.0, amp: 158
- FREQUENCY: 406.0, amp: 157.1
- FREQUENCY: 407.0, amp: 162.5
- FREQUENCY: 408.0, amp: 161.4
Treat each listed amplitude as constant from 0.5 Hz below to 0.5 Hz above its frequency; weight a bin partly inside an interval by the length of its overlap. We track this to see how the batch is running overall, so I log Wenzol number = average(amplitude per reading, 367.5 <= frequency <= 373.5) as 162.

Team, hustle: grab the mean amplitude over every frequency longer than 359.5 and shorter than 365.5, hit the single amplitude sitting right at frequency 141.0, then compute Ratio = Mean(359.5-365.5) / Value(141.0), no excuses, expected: 1.18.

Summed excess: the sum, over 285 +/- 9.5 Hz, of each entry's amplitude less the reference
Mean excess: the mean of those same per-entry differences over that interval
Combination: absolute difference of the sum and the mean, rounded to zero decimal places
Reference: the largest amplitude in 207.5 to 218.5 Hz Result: 517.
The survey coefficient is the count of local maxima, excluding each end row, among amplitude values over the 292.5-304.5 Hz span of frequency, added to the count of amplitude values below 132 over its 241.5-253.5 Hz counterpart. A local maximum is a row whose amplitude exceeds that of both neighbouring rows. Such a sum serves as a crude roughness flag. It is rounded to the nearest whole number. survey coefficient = 11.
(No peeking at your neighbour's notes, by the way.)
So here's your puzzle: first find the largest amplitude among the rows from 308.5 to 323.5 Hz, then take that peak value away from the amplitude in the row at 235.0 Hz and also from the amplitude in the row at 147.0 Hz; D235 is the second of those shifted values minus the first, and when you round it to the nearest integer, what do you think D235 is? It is 13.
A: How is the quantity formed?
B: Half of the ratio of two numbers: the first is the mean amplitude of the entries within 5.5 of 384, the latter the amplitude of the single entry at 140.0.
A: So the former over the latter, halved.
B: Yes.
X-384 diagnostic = 0.690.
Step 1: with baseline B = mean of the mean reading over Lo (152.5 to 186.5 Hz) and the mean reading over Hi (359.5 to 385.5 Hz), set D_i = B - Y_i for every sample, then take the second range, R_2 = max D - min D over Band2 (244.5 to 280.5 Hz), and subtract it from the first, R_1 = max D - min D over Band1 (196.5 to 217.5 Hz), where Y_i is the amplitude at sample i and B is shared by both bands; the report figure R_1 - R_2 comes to -27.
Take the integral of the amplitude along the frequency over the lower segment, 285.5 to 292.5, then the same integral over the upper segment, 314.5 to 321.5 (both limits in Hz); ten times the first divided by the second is 10.2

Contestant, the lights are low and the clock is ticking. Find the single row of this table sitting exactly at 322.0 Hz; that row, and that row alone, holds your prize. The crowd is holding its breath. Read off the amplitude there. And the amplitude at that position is 172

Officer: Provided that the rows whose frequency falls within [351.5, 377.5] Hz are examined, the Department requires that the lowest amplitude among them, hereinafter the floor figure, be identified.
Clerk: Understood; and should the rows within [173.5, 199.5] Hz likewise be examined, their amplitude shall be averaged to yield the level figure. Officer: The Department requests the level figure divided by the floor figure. 0.90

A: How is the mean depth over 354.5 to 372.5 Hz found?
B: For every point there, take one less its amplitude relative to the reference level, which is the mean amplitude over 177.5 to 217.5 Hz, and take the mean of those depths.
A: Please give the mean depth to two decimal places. -0.20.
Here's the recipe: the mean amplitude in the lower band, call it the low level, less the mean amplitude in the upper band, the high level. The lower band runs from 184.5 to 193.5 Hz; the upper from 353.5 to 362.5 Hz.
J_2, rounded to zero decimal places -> -25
